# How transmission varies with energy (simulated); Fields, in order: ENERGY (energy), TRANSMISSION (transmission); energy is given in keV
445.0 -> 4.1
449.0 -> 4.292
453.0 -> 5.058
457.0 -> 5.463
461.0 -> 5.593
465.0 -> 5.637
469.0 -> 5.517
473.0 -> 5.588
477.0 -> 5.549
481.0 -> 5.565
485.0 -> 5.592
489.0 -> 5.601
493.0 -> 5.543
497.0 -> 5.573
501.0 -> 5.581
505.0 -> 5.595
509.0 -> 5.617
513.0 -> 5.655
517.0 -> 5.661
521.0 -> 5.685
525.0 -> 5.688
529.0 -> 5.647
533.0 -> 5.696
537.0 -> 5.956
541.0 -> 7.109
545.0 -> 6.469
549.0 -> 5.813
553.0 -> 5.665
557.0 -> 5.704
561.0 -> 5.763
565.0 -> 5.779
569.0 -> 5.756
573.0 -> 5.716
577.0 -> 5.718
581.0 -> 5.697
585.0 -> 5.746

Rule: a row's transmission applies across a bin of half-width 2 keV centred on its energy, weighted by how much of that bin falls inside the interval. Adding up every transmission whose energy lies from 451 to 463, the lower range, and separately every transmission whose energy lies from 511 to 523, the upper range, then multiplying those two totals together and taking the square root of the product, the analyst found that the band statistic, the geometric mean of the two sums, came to 16.6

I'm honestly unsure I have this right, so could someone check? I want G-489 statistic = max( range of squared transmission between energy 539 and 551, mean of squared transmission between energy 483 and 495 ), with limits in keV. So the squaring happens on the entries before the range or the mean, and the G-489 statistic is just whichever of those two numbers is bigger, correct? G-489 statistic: 31.1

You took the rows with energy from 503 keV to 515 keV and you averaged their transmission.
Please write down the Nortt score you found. 5.6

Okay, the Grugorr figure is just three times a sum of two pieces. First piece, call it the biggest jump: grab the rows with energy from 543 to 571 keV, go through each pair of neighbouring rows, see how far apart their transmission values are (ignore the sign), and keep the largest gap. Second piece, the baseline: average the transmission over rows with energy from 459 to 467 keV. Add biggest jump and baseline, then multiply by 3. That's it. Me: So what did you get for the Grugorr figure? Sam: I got 18.8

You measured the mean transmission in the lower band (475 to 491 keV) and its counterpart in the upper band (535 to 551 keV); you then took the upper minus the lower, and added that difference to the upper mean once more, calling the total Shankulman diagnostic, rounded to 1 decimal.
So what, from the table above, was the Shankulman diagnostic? 7.1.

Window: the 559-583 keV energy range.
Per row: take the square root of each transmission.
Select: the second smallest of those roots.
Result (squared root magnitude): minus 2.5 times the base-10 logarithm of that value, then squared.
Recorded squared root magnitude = 0.896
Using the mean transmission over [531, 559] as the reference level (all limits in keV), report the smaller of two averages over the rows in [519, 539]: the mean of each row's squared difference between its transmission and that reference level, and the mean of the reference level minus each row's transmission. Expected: 0.118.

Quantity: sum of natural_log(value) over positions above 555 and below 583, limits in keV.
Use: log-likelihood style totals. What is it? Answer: 12.2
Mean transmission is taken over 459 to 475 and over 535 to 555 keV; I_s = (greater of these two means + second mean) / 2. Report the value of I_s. 6.20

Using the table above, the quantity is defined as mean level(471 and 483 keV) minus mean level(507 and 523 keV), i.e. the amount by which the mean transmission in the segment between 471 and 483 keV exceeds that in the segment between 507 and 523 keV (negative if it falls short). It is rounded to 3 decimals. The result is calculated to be -0.087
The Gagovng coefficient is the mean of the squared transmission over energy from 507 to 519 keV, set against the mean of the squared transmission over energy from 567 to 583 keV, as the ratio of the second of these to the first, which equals 1.03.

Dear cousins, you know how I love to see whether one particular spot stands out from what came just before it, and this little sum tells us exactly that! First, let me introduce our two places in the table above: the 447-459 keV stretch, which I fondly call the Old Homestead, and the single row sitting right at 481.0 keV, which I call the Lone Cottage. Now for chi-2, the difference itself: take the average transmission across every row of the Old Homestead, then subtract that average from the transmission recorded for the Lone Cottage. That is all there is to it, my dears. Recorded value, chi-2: 0.63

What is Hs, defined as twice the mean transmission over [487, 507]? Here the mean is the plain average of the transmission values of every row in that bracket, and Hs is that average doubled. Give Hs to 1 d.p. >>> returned 11.2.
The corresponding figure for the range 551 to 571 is 11.5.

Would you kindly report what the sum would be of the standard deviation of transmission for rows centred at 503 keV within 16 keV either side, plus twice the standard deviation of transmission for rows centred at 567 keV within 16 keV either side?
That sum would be 0.1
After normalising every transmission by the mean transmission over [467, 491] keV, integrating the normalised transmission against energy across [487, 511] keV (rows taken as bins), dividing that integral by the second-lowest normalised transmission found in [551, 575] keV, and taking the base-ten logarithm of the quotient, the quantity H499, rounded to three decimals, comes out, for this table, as 1.371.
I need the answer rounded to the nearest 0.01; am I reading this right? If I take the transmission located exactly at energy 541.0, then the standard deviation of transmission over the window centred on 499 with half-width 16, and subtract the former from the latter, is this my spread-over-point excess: -7.08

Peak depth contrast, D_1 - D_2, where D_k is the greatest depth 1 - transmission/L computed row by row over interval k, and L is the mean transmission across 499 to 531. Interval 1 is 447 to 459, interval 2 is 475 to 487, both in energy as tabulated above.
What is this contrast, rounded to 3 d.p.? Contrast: 0.223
